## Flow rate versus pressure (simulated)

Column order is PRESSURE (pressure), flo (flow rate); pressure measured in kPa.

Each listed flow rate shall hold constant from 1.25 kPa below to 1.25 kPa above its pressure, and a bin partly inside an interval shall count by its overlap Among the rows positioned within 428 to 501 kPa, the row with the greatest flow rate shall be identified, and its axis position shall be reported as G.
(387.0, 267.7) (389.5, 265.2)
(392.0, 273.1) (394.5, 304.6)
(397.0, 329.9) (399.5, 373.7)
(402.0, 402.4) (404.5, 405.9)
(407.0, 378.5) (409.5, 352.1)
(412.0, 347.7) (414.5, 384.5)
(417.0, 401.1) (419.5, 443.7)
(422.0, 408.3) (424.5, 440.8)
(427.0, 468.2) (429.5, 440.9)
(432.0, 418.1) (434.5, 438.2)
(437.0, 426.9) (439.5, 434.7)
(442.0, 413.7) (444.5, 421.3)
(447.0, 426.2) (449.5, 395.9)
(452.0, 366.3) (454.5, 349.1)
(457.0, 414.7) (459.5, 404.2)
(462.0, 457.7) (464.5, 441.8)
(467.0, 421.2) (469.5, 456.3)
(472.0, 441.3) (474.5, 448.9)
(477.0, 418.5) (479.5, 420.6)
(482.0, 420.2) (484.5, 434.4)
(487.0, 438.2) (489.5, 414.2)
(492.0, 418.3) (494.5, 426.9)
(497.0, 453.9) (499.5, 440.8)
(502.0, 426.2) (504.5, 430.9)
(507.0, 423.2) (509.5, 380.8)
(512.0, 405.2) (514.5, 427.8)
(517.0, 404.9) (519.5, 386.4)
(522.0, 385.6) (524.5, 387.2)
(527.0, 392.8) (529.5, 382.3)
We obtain 462.0 kPa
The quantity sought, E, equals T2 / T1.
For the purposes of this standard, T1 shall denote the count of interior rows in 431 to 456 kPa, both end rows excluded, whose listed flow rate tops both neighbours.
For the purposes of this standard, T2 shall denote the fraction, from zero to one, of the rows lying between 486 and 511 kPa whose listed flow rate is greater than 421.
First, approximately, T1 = 3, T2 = 0.70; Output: 0.23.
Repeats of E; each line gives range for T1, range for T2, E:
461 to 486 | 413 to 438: 0.20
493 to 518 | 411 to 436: 0.17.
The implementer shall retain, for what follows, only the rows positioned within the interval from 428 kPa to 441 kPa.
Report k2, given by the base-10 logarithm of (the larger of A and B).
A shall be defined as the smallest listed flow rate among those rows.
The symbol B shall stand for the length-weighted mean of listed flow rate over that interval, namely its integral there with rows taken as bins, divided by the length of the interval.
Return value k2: 2.636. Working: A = 418.1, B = 432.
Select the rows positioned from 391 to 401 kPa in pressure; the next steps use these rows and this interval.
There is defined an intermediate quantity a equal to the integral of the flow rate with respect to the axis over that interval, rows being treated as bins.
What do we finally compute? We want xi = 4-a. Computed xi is -3232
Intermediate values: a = 3236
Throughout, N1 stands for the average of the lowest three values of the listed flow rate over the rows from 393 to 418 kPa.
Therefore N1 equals 327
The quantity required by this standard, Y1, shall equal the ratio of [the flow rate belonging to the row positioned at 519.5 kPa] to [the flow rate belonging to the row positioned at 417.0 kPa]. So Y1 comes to 0.96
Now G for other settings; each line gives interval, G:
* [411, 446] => 427.0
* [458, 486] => 462.0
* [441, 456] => 447.0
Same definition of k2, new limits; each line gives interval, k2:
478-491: 2.629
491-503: 2.637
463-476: 2.645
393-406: 2.559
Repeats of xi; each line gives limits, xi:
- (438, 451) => -5424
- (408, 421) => -5015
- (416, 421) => -2110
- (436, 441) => -2147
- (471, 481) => -4314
